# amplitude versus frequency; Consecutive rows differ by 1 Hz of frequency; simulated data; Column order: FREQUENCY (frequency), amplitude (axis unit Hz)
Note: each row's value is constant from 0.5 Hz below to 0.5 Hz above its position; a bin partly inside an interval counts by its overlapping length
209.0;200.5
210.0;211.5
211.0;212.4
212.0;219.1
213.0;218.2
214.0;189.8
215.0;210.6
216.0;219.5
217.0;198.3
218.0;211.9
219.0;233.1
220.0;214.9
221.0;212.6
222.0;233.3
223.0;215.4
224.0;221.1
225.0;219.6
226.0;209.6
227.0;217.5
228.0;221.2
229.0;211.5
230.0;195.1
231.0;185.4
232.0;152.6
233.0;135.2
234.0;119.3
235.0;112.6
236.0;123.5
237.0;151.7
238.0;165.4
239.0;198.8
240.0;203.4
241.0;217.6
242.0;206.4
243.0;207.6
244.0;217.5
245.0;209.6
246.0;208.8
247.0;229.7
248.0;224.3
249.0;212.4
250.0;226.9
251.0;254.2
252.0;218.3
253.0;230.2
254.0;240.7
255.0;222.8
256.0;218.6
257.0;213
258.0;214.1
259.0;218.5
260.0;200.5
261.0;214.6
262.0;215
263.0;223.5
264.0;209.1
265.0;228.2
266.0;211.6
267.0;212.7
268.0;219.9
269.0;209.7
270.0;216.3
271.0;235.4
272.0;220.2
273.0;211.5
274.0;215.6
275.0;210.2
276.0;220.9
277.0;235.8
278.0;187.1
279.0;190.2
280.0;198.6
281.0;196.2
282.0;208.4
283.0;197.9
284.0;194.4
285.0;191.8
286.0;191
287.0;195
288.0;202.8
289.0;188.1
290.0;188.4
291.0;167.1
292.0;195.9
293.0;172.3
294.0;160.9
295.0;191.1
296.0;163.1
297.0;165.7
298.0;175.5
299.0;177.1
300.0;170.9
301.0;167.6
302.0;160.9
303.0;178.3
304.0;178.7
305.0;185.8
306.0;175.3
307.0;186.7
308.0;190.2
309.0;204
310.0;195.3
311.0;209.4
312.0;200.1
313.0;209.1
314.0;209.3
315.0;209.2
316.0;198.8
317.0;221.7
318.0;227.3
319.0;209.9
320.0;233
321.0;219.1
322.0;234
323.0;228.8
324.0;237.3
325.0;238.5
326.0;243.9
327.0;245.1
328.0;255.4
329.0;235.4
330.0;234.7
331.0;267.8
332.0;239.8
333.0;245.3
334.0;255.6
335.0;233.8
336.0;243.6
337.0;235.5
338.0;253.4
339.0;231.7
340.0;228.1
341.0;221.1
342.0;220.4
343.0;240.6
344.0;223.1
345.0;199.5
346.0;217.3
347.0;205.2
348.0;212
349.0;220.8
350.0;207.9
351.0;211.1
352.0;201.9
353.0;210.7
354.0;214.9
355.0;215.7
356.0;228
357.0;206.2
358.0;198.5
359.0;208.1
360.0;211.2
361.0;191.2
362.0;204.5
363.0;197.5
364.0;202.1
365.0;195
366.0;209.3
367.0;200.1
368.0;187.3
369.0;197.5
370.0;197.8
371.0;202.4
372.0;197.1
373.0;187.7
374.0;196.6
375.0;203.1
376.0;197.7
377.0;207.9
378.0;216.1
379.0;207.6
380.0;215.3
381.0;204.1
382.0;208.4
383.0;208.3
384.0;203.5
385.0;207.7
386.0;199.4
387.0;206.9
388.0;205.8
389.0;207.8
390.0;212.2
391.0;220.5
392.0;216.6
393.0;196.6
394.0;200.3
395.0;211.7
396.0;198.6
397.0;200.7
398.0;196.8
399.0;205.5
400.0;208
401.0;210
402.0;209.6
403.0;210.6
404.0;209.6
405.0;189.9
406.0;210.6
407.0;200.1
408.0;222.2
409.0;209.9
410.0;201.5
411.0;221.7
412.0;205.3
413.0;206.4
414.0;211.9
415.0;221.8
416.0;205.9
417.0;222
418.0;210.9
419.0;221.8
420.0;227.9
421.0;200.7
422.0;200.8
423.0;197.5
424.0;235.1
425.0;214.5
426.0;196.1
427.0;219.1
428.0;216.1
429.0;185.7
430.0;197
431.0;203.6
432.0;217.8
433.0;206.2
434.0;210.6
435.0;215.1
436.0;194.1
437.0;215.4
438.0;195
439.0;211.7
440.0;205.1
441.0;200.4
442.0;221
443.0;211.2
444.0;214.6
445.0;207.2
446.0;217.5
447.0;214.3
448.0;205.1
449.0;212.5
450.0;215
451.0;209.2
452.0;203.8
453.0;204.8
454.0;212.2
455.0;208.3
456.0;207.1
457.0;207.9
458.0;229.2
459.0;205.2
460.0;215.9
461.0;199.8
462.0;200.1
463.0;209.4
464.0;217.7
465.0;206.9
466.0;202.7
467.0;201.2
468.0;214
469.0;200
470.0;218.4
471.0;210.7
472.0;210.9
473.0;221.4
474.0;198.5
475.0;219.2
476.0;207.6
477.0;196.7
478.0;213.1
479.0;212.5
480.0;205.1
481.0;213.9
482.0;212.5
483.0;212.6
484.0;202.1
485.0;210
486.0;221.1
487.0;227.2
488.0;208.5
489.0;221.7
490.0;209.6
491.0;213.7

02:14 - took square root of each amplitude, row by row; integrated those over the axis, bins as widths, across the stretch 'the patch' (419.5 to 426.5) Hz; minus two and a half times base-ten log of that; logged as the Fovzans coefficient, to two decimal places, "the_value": -5.02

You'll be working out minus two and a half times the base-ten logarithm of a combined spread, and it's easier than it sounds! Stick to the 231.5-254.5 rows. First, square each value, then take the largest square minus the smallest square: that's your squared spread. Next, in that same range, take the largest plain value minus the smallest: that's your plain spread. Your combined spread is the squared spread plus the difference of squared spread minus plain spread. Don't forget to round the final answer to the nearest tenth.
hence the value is -12.5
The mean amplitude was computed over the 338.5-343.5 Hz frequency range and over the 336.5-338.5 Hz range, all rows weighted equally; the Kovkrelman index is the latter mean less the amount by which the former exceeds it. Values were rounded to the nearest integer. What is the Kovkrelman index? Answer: 261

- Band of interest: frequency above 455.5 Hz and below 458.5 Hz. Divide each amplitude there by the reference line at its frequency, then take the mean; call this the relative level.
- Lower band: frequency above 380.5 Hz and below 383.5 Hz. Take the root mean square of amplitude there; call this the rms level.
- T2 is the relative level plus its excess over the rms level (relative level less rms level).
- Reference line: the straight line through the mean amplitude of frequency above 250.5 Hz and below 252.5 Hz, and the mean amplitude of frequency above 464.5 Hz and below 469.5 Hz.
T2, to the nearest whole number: -205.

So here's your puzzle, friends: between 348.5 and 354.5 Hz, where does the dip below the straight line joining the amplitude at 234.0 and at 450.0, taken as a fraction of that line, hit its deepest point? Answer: 352.0 Hz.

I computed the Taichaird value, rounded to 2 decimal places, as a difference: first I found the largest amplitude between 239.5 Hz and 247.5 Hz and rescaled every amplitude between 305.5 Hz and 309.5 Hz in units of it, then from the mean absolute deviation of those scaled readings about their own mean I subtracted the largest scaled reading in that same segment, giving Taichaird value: -0.85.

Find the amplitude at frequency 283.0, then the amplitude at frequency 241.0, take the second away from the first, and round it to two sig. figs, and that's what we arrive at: -20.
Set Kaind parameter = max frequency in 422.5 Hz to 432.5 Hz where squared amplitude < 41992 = 431.0 Hz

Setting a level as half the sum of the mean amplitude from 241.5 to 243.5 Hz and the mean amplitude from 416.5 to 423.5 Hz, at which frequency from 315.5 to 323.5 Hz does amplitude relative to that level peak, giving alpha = 322.0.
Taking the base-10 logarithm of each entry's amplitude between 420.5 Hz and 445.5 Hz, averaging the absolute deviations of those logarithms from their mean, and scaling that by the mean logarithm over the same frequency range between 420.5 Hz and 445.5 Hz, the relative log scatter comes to 0.0080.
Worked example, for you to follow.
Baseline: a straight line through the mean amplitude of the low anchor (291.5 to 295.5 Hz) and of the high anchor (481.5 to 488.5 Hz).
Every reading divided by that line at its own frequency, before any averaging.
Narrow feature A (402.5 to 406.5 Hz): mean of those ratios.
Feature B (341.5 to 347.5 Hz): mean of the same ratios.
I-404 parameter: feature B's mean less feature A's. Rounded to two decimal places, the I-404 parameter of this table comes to 0.12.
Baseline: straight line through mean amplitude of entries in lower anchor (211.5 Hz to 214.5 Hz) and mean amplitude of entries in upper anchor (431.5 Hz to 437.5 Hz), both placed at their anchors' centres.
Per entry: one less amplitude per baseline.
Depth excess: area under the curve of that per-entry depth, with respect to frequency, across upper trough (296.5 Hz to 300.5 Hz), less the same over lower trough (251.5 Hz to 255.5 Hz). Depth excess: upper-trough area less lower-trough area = 1.07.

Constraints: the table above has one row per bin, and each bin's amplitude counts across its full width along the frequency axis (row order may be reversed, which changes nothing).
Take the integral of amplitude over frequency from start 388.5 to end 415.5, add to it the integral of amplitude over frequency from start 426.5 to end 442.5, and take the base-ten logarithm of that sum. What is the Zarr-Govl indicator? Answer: 3.95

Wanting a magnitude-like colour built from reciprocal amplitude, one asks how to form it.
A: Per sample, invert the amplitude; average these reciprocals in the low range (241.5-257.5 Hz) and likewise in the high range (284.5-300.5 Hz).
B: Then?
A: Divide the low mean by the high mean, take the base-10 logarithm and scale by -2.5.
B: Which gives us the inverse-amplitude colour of 0.22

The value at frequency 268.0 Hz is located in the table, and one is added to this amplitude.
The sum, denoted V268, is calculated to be 221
